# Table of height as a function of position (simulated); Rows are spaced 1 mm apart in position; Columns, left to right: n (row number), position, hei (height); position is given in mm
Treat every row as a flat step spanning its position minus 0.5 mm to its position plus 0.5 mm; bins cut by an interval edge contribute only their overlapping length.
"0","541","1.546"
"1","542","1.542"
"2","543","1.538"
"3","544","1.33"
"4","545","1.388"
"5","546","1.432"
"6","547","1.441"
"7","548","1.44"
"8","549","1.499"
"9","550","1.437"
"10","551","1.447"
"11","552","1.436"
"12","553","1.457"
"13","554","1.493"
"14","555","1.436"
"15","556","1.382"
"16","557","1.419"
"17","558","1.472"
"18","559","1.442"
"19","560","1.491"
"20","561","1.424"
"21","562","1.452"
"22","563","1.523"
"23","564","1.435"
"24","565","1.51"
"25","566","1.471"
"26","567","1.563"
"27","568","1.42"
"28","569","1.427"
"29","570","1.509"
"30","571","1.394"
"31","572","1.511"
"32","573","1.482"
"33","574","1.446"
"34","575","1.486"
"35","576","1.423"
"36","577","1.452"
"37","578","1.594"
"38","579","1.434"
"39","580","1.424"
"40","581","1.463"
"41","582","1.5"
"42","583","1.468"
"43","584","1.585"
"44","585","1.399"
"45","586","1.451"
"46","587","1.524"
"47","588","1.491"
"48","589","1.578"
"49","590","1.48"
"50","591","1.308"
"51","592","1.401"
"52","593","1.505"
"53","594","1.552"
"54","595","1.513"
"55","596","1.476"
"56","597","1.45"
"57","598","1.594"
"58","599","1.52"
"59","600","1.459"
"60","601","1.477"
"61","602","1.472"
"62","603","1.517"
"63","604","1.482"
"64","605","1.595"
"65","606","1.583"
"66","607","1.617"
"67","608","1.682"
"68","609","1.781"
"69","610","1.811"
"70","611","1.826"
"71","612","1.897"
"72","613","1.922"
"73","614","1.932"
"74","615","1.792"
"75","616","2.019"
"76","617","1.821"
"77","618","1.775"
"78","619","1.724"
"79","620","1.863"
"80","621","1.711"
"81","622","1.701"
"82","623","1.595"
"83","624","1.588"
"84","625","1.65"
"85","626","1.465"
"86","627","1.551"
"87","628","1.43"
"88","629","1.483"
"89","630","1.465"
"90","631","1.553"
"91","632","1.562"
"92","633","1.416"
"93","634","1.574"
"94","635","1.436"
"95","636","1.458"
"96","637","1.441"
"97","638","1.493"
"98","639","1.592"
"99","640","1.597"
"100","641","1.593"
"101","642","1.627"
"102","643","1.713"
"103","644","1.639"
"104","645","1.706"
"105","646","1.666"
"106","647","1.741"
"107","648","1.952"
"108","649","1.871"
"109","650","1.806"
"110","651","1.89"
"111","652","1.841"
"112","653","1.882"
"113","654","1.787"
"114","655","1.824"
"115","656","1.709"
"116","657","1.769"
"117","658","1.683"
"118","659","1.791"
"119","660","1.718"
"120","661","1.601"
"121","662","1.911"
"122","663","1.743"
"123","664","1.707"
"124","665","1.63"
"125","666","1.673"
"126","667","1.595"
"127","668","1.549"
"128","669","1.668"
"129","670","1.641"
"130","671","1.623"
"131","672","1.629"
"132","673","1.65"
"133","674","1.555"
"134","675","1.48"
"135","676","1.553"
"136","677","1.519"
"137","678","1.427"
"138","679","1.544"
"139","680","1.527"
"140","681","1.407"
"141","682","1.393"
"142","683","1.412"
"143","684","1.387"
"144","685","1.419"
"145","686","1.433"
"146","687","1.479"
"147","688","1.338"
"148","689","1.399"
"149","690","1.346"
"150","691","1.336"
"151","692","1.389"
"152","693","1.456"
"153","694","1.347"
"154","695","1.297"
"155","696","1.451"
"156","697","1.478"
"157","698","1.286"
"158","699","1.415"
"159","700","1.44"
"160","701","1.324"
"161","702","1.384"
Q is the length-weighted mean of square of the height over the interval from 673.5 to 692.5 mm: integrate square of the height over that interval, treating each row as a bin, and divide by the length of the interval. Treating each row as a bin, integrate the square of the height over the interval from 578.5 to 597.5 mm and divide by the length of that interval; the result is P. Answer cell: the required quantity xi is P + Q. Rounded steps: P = 2.18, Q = 2.08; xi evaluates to 4.25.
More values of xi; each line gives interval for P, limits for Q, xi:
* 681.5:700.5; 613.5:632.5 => 4.76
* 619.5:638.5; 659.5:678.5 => 5.06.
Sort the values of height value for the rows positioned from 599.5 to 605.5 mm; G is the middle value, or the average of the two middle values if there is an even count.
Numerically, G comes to 1.48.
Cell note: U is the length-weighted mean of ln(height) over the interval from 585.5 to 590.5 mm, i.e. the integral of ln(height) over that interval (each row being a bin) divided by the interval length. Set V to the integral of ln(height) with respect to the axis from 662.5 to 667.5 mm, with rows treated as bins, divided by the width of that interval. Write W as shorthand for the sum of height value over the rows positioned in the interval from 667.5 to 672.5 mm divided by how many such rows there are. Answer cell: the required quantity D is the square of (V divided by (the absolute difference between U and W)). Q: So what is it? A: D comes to 0.178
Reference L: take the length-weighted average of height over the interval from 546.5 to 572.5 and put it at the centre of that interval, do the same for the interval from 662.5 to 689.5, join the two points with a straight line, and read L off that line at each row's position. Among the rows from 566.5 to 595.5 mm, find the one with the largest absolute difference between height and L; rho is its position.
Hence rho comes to 591 mm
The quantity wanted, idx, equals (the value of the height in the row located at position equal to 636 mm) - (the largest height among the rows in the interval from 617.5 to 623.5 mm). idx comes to -0.4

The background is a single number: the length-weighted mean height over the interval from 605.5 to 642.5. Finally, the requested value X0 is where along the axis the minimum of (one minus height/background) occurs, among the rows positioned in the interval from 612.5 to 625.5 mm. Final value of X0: 616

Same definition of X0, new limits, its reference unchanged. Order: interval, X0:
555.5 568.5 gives 567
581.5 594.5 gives 584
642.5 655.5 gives 648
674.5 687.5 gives 676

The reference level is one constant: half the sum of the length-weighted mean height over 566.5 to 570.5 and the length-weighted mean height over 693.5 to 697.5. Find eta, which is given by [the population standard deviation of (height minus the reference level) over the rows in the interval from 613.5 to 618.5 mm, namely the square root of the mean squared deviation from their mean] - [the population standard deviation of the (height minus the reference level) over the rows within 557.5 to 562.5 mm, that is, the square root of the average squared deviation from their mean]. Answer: 0.070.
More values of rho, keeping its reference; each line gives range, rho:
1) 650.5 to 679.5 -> 662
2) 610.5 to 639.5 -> 616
